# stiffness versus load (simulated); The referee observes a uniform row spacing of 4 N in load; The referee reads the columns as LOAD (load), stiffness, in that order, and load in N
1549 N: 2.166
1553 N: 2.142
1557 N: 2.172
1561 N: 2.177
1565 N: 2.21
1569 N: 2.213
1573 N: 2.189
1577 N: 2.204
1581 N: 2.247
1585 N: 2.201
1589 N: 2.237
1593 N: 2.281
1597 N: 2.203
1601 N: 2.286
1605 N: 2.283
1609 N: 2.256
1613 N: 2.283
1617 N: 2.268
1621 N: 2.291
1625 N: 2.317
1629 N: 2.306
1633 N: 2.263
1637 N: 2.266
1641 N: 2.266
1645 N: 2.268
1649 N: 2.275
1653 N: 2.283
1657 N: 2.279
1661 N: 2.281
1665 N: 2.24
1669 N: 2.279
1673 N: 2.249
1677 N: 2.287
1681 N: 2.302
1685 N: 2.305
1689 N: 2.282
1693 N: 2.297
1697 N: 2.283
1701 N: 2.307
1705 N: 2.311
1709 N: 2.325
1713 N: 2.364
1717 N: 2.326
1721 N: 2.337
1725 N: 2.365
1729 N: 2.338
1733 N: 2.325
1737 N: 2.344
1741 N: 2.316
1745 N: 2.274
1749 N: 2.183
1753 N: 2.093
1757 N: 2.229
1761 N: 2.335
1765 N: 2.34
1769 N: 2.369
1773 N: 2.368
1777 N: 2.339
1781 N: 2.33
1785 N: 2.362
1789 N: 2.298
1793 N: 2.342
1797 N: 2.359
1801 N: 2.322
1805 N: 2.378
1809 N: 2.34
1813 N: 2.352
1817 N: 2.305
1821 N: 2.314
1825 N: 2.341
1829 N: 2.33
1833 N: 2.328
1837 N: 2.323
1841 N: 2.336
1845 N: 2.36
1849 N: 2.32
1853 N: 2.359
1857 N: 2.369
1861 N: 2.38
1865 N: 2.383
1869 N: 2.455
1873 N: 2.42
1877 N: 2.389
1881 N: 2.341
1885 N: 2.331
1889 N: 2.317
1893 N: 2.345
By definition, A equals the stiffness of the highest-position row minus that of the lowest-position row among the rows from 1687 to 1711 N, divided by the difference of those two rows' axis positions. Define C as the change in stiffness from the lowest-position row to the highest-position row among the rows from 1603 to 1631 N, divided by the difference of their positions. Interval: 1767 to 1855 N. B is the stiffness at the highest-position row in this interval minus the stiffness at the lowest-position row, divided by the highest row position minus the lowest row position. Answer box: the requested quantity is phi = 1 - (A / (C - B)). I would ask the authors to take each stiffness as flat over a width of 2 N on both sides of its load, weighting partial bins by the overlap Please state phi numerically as -1.0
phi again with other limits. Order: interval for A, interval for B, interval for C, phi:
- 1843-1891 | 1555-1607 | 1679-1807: 0.4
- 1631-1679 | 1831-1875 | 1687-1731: 1.6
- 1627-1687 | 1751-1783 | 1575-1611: 1.0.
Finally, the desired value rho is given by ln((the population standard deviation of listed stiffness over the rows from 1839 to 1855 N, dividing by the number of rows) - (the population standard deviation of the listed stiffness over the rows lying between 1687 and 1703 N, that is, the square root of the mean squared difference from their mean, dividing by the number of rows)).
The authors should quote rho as -5.1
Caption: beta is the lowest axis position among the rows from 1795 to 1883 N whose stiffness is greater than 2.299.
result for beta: 1797 N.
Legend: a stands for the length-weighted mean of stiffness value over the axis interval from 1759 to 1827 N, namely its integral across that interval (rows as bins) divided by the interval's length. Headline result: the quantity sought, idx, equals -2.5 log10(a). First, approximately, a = 2.34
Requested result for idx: -0.92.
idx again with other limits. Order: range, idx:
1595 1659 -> -0.89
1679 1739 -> -0.91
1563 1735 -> -0.89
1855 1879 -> -0.95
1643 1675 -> -0.89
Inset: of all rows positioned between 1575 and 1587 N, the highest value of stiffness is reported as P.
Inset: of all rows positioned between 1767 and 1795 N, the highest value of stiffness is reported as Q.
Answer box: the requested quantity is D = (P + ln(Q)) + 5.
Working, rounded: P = 2.247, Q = 2.369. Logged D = 8.11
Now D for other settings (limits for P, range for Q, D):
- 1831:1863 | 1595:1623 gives 8.21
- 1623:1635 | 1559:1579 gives 8.11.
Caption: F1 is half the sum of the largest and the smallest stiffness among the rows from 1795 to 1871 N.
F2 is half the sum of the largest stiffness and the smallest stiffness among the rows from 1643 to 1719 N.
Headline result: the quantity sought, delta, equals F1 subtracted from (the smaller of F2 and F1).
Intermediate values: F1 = 2.38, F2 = 2.30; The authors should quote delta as -0.08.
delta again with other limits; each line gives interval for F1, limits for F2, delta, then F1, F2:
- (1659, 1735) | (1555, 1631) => -0.06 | 2.30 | 2.24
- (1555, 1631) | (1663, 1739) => 0.00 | 2.24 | 2.30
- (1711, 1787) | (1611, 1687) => 0.00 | 2.23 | 2.28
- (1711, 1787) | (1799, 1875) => 0.00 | 2.23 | 2.38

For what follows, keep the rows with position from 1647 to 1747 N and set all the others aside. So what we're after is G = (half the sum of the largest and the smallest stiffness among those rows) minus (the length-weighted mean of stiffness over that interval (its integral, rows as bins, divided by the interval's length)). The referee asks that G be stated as 0.000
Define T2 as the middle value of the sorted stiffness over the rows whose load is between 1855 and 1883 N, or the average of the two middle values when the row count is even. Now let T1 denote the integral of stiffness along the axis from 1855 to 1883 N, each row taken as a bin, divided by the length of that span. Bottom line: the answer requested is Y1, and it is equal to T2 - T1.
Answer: -0.008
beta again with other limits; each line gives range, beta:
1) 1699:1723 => 1701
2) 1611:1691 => 1625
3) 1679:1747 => 1681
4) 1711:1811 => 1713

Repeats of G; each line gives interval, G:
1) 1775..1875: 0.027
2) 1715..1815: -0.083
